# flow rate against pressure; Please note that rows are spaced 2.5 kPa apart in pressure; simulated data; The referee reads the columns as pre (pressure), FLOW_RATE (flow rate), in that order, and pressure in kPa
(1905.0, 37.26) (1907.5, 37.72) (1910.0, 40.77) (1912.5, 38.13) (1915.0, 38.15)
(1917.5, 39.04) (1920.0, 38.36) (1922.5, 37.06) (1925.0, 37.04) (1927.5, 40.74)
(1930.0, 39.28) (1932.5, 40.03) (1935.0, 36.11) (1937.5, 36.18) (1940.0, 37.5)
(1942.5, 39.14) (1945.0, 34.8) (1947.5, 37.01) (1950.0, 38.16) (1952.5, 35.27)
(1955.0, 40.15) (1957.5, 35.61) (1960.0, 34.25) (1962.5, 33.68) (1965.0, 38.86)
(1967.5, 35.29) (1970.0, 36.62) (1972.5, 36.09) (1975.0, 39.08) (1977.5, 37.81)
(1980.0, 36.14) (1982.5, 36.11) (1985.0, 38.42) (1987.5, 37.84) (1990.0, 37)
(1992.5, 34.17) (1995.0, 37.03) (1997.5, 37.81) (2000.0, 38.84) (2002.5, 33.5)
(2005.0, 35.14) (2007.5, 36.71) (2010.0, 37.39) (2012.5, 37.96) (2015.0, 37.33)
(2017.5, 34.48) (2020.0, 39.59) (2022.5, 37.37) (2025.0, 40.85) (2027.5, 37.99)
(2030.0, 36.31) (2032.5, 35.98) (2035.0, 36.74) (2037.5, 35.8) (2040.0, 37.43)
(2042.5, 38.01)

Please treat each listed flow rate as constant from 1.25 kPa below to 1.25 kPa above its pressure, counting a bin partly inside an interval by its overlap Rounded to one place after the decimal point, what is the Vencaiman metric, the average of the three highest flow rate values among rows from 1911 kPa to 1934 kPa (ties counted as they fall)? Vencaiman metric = 40.0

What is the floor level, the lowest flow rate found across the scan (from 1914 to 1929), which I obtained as 37.04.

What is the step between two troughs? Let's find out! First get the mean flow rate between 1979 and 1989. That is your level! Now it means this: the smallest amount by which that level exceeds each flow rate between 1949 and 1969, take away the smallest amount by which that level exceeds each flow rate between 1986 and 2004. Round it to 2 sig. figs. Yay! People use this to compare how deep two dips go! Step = -1.3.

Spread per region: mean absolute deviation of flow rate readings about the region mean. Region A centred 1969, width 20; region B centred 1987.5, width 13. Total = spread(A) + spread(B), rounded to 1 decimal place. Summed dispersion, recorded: 2.9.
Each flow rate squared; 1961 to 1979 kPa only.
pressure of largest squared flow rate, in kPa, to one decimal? 1975.0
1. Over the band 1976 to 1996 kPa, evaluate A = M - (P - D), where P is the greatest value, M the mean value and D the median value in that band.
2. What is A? 35.4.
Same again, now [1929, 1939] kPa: 35.6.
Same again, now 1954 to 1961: 32.1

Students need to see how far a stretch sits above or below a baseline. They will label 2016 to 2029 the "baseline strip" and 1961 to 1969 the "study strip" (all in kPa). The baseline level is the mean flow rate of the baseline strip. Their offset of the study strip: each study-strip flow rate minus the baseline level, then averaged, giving -2.1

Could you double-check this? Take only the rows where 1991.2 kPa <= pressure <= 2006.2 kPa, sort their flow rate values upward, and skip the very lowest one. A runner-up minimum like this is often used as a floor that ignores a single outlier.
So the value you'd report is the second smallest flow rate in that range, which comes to 34.17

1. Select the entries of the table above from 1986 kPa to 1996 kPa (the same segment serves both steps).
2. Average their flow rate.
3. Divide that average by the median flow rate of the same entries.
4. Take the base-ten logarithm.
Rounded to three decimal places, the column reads -0.006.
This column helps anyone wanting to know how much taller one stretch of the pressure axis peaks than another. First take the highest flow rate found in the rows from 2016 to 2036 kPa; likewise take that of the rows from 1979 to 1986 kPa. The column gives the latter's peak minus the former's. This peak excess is -2.4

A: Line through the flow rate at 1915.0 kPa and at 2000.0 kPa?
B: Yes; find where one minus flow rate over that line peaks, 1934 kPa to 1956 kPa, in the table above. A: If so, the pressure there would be 1945.0 kPa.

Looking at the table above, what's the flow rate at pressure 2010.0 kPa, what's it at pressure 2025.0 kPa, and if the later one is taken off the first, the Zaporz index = -3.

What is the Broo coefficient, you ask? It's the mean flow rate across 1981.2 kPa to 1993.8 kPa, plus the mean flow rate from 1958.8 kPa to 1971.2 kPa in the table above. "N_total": 72.4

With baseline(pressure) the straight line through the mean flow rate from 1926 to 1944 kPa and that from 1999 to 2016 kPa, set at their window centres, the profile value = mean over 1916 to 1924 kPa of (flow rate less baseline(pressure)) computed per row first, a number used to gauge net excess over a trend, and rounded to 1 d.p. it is -0.6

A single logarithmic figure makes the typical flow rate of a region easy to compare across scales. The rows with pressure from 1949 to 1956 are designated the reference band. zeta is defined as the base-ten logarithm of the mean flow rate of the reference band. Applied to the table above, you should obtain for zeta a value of 1.58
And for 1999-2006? 1.55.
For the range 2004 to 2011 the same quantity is 1.56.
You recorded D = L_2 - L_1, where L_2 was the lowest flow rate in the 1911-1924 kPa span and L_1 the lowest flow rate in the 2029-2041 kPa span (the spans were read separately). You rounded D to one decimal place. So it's 1.3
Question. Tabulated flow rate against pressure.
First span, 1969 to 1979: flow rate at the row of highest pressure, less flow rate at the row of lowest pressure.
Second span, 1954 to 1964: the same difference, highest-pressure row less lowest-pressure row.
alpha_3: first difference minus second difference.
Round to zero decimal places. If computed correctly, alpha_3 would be 8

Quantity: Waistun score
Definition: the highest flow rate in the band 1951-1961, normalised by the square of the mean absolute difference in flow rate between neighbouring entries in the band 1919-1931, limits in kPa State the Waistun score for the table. 15.3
